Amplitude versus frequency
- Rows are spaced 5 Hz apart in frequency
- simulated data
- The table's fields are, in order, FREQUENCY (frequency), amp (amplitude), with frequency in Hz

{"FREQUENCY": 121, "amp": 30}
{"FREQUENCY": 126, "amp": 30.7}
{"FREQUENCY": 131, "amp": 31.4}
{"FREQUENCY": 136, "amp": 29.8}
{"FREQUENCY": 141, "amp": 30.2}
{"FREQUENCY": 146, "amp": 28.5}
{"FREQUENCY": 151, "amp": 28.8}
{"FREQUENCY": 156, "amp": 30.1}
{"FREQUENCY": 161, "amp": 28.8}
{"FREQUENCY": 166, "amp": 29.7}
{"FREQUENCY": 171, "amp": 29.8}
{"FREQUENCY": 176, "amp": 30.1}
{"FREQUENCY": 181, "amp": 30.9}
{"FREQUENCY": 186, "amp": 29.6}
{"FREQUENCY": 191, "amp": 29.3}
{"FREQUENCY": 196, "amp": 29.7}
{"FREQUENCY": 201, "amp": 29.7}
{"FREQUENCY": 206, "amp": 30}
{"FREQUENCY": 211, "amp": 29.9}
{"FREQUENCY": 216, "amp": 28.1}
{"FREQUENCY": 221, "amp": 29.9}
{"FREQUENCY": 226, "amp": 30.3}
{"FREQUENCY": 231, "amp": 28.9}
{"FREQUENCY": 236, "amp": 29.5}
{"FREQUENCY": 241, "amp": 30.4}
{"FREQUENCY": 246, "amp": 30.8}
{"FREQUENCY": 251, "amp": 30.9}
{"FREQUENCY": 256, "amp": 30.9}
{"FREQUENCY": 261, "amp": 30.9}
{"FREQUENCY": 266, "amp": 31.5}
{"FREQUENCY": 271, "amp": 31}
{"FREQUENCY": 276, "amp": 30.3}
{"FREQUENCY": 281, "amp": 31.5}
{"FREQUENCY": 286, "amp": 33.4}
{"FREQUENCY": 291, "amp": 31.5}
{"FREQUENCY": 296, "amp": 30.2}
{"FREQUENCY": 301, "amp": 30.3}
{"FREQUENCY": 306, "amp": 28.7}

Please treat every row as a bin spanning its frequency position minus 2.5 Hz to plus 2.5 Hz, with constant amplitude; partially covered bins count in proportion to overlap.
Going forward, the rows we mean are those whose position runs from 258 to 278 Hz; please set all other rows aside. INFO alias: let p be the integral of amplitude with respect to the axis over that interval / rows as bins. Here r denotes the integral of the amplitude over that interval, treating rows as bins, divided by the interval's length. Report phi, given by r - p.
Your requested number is -588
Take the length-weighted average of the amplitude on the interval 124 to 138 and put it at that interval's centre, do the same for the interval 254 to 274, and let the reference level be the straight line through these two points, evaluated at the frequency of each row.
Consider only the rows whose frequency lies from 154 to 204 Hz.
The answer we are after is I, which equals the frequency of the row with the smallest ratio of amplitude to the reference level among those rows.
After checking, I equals 161 Hz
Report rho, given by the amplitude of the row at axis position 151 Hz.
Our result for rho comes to 28.8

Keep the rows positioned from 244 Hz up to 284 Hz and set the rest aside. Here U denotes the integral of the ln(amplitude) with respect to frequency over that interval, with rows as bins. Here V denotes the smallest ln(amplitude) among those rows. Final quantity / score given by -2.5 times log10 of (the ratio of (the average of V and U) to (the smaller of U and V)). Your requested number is -3.3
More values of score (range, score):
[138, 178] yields -3.3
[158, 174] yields -2.3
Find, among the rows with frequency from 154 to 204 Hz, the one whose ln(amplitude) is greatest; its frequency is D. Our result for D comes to 181 Hz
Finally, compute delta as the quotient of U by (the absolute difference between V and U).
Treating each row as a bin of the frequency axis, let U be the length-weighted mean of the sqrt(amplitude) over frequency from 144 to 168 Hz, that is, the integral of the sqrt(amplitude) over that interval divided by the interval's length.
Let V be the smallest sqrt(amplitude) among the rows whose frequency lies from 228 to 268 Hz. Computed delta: 208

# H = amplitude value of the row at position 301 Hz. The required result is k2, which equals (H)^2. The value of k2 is 918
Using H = 30.3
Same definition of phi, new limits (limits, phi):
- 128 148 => -571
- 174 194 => -569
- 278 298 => -601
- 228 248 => -568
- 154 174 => -562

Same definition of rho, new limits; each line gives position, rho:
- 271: 31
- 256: 30.9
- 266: 31.5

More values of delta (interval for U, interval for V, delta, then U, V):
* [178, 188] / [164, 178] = 105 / 5.50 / 5.45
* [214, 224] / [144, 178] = 96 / 5.39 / 5.34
